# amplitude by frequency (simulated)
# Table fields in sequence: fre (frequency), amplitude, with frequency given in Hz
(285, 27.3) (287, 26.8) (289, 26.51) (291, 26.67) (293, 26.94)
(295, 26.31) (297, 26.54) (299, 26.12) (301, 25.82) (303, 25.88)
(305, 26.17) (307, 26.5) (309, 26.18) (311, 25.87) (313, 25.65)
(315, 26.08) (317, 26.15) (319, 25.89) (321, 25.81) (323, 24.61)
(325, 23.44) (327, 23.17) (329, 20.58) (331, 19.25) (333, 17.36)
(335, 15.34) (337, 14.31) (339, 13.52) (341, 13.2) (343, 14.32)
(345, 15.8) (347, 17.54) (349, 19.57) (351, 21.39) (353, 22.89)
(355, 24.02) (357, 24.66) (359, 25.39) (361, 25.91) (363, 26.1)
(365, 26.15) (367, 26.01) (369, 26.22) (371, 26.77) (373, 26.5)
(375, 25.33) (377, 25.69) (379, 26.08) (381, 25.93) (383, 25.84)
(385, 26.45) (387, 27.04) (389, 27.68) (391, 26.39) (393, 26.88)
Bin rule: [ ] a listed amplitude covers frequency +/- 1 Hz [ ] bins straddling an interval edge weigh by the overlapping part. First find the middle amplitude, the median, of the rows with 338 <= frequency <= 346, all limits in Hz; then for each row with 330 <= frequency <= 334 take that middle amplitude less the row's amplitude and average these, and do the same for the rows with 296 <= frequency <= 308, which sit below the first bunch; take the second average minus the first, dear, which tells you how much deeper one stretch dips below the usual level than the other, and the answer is -8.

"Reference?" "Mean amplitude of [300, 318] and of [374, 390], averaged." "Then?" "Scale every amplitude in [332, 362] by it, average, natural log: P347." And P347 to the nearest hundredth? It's -0.32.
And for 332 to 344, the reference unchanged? -0.58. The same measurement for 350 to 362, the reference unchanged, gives -0.08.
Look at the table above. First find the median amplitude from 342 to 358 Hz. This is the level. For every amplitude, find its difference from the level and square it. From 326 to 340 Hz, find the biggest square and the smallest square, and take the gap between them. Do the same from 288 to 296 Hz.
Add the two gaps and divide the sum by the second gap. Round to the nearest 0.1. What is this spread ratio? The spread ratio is 7.3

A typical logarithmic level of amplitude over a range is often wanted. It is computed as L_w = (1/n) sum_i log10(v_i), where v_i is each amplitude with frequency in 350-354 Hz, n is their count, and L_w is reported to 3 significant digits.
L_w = 1.34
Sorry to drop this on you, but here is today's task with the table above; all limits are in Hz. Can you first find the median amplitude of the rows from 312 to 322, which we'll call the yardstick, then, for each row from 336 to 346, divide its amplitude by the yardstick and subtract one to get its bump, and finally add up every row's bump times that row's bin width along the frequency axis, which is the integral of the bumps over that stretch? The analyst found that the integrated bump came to -4.50 Hz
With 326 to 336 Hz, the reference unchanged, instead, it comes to -2.61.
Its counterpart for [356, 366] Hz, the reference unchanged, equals -0.10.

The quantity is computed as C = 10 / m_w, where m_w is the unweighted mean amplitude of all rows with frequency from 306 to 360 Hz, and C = 0.467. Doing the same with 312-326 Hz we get 0.394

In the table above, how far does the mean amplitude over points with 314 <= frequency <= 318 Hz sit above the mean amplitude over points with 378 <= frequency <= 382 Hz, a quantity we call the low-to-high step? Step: 0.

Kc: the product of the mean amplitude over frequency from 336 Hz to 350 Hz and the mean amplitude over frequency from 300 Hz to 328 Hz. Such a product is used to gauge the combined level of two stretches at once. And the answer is 395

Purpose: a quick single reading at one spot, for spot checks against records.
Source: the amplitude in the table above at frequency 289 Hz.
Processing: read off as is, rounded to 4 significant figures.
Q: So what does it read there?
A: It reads 26.51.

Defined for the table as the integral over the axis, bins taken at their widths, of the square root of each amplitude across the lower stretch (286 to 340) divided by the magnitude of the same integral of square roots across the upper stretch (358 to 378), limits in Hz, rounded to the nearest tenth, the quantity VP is 2.6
